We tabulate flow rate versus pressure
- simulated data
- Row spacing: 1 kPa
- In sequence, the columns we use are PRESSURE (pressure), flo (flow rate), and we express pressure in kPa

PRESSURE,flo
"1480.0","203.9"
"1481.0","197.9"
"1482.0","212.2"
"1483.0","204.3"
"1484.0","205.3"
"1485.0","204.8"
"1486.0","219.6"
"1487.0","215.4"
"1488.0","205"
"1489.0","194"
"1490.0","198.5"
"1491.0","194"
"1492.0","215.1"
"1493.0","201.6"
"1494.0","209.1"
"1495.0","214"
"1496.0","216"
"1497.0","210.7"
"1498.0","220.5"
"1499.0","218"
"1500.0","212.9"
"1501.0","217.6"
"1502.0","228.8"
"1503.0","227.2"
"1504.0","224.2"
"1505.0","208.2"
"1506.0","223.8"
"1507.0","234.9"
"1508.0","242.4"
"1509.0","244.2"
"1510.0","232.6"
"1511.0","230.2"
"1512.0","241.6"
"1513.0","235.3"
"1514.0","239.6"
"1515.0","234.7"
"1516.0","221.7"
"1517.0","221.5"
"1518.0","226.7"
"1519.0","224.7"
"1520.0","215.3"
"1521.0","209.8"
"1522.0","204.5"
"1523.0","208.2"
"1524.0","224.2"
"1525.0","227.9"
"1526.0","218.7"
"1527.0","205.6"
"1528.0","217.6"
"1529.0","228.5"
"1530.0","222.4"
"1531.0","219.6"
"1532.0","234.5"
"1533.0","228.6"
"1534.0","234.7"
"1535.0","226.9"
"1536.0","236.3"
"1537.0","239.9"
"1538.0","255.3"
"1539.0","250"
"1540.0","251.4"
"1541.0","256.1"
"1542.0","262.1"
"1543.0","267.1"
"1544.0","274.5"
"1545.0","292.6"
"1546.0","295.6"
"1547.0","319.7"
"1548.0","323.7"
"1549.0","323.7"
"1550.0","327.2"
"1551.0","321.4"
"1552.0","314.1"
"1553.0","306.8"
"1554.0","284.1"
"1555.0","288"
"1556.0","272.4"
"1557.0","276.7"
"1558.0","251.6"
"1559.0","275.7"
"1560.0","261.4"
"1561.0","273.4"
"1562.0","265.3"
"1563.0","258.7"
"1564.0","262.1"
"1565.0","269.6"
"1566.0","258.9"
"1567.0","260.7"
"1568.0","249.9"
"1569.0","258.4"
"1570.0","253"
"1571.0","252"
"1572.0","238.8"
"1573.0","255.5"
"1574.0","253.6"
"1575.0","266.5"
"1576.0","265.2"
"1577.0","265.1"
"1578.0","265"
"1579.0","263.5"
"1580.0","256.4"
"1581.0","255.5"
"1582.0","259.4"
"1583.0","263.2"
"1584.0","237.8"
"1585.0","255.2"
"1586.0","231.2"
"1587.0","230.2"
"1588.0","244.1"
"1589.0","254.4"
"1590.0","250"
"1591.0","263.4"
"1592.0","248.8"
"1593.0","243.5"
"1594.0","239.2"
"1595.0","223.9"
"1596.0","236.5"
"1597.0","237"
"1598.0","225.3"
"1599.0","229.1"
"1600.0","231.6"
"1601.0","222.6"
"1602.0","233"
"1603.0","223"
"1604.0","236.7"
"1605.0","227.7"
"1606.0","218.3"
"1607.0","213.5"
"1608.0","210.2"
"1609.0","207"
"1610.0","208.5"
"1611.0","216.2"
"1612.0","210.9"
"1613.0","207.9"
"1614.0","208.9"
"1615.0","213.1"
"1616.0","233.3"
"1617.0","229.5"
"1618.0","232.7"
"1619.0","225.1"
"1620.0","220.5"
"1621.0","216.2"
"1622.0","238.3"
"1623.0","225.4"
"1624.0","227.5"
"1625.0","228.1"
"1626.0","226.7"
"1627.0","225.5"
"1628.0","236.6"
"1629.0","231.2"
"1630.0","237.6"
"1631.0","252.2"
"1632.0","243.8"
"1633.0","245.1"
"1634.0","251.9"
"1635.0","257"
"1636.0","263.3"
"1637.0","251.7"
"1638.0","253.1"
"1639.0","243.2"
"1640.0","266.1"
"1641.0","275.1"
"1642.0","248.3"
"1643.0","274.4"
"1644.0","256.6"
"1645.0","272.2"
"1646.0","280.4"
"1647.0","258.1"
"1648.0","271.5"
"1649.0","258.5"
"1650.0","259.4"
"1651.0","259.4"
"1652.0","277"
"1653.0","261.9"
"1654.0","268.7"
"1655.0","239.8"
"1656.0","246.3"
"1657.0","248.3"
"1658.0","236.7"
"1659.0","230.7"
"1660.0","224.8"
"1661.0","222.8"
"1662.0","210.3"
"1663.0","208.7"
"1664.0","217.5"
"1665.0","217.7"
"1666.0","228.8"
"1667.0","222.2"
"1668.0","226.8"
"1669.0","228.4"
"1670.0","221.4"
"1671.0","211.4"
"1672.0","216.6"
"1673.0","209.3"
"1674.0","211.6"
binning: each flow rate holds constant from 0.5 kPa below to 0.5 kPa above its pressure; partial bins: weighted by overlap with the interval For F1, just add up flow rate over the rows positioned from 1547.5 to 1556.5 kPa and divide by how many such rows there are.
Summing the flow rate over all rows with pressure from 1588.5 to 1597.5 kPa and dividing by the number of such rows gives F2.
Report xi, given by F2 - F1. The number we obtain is -63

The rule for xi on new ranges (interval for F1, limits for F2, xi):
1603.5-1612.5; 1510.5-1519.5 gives 14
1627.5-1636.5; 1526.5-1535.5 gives -22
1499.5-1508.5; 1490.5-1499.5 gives -13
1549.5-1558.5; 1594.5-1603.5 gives -64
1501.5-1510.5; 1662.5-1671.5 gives -9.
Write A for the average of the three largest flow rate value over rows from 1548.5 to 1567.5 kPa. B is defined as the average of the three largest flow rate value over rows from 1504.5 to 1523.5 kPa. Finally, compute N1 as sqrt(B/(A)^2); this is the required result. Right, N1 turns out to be 0.048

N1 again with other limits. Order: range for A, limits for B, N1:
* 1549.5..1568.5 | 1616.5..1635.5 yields 0.050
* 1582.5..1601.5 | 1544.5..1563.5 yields 0.069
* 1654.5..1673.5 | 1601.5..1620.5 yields 0.063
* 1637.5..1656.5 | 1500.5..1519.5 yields 0.056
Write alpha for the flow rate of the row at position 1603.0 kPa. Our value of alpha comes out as 223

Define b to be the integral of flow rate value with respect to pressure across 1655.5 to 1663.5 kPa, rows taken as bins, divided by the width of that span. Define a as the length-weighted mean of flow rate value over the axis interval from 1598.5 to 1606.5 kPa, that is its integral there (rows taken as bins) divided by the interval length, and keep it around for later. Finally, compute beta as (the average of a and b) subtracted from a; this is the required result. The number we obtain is 0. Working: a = 228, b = 229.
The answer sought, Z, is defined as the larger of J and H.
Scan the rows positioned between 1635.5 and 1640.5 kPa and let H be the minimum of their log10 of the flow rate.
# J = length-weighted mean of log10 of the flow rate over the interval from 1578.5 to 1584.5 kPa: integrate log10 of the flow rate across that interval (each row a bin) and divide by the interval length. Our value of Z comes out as 2.41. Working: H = 2.39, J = 2.41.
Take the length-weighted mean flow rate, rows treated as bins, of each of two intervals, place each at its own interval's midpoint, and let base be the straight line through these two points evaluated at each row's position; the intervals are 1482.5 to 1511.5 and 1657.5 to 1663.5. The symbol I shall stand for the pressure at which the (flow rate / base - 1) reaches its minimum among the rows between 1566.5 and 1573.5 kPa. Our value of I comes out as 1572.0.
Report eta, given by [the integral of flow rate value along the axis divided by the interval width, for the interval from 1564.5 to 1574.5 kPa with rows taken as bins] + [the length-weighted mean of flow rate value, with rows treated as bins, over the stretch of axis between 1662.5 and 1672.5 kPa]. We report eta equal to 475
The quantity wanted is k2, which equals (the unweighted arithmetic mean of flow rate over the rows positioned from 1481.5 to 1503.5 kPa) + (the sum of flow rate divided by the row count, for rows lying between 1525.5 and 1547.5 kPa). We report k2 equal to 458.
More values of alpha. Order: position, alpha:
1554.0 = 284.1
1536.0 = 236.3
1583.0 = 263.2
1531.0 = 219.6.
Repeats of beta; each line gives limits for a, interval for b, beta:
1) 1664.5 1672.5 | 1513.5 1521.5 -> -1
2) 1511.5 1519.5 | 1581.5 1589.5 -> -8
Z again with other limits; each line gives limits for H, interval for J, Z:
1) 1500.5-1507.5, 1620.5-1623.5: 2.35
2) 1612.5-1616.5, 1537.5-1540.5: 2.40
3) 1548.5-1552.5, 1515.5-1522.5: 2.50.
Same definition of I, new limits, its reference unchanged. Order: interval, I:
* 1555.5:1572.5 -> 1572.0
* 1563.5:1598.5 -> 1595.0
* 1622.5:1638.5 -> 1627.0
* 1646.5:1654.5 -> 1647.0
